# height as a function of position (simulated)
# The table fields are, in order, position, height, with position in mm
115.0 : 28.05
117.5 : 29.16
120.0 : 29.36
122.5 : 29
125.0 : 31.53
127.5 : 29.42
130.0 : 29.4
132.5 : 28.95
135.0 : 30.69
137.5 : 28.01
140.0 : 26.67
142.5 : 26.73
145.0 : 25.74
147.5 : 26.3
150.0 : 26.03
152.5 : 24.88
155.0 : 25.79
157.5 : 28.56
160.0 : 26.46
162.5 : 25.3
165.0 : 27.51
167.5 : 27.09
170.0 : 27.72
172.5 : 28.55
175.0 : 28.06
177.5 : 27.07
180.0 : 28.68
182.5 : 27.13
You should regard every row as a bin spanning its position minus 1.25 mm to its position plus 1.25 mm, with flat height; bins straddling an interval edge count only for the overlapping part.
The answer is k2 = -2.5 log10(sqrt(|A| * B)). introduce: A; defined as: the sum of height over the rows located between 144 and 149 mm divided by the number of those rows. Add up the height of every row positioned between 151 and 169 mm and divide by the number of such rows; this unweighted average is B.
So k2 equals -3.548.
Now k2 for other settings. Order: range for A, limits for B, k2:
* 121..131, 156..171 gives -3.635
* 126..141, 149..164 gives -3.598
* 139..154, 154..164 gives -3.550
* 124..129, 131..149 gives -3.656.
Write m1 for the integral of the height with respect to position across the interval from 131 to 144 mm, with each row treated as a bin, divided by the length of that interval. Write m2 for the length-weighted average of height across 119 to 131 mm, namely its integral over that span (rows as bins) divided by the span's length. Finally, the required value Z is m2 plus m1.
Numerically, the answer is 57.9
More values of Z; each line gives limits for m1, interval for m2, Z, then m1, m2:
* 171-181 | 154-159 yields 55.3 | 28.1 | 27.2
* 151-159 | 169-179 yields 54.3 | 26.4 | 27.9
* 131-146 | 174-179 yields 55.5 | 27.9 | 27.6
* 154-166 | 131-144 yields 54.9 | 26.7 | 28.2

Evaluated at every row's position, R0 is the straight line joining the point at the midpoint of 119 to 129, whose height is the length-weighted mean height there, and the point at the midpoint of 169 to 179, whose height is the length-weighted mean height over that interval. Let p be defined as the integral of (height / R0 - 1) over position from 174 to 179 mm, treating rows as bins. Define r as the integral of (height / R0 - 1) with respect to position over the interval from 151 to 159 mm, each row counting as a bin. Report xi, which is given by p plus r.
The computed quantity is -0.7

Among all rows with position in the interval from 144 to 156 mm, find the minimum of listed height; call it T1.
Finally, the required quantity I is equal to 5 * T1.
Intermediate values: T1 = 24.88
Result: 124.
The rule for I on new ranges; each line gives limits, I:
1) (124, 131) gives 147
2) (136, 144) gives 133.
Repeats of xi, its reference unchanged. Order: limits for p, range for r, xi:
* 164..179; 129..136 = -0.1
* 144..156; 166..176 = -1.3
